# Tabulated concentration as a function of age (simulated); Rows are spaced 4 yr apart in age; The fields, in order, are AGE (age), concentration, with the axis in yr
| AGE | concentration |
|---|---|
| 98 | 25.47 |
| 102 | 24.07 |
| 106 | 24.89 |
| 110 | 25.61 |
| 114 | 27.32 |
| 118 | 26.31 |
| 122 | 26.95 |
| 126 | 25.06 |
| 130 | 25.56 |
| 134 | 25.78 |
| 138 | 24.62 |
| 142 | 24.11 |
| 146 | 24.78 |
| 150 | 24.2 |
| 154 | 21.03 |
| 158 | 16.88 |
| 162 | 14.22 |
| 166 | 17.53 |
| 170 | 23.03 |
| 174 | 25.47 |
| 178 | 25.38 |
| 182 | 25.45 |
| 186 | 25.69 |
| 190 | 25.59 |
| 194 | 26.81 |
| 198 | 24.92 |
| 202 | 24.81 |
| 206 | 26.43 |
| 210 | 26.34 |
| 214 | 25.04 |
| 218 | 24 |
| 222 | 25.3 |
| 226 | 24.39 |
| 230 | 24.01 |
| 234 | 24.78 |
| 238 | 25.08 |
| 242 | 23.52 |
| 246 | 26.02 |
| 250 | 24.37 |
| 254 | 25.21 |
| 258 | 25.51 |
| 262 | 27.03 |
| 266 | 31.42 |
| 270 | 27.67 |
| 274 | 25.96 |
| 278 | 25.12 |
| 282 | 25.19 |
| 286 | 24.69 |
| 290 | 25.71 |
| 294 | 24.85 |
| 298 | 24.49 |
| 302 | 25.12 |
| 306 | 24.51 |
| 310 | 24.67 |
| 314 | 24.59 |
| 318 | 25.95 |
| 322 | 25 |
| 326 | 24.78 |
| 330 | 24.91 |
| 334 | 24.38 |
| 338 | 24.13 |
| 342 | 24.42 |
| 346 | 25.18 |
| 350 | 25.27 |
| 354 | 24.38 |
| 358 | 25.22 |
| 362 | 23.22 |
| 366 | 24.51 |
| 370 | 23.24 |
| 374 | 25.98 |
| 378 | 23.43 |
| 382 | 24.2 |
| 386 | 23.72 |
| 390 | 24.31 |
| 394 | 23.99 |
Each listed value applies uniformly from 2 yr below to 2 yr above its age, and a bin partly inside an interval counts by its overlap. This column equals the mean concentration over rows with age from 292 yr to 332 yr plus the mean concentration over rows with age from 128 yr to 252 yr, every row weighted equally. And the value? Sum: 48.9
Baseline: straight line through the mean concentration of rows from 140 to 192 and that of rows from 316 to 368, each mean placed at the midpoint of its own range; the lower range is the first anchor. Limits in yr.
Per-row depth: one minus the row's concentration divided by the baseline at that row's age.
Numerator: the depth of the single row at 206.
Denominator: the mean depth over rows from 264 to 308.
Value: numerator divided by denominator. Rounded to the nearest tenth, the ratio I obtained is 1.9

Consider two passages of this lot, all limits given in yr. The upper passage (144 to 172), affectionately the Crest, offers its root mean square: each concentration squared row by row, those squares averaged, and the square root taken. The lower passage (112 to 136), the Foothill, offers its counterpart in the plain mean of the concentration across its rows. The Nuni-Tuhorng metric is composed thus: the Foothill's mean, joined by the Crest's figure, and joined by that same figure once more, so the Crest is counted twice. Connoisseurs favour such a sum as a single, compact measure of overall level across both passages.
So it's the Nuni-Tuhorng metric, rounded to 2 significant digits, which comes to 67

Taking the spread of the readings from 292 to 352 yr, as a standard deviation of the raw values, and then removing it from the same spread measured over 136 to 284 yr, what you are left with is 2.5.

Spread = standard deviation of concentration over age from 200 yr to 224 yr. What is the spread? 0.9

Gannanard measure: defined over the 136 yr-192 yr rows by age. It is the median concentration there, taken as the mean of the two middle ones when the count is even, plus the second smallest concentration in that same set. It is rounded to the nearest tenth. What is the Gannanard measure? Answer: 41.3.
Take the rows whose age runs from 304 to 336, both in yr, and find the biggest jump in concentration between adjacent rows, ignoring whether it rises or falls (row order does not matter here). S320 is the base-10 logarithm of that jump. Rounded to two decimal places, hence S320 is 0.13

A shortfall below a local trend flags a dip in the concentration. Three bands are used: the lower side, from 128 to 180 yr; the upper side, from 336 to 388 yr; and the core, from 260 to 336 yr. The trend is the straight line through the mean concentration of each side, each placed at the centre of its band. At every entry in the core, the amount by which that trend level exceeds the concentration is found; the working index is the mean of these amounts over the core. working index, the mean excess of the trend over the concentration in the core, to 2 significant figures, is -1.8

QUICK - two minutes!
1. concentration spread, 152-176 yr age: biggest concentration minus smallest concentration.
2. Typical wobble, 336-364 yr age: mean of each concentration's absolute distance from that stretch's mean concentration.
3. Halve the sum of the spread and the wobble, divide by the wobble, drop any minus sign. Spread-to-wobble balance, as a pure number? 10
